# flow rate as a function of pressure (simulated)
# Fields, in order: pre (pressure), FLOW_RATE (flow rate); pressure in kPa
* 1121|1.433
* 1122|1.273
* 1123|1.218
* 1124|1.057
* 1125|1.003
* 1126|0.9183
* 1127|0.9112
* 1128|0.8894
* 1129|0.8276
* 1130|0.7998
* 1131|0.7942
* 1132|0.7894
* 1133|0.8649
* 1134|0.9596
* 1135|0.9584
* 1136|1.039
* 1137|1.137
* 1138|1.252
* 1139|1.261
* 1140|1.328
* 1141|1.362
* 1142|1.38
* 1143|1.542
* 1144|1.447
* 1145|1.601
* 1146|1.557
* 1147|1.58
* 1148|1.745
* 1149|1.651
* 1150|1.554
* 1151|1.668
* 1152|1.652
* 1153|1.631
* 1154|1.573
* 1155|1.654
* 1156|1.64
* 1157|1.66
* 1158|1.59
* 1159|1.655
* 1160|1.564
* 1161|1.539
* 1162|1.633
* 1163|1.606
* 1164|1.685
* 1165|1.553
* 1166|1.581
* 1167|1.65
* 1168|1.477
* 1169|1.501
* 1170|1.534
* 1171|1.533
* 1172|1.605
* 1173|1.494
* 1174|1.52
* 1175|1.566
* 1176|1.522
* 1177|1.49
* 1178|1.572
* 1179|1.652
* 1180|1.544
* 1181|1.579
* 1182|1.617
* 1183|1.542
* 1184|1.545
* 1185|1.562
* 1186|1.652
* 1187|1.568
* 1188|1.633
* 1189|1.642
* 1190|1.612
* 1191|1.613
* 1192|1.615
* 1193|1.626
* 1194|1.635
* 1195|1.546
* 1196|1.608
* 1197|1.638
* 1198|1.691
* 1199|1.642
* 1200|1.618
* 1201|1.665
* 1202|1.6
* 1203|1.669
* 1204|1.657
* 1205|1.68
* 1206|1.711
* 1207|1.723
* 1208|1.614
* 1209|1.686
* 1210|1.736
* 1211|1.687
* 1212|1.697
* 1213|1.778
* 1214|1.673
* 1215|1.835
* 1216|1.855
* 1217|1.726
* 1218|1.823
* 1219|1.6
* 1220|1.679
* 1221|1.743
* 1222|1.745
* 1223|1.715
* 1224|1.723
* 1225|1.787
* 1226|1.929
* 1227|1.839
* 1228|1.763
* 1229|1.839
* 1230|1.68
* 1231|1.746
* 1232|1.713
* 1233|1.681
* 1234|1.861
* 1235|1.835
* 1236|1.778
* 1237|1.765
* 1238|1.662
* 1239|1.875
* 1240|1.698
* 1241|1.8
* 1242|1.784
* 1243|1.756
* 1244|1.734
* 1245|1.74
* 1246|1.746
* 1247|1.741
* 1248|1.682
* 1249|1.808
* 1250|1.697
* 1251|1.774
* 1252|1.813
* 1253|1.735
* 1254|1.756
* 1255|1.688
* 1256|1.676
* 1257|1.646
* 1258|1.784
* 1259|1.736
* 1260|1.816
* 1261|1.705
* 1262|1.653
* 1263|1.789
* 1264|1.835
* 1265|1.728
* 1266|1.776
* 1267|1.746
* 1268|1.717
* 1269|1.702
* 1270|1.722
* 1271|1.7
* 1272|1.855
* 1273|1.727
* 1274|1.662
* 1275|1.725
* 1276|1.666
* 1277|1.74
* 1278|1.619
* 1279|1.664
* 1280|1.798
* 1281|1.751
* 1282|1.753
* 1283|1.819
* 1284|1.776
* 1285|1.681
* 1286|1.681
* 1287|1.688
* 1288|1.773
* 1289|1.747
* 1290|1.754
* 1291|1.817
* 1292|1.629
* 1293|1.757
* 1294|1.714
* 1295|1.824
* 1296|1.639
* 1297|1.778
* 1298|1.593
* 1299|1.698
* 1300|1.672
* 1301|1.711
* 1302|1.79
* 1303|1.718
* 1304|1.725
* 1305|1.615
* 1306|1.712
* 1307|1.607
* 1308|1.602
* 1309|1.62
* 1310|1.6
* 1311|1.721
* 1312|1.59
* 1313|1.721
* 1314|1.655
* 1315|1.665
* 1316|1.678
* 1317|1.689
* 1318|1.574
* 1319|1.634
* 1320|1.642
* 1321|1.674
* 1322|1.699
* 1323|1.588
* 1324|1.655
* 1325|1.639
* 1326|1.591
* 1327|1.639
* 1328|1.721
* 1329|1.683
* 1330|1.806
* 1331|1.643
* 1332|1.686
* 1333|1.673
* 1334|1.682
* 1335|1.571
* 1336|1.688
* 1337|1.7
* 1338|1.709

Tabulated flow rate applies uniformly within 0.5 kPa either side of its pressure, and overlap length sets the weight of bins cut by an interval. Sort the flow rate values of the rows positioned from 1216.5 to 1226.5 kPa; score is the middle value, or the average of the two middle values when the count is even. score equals 1.73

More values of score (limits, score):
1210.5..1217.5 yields 1.73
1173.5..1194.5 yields 1.58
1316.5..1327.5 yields 1.64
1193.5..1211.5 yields 1.66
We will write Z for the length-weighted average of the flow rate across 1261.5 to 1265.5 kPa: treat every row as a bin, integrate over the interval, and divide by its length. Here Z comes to 1.75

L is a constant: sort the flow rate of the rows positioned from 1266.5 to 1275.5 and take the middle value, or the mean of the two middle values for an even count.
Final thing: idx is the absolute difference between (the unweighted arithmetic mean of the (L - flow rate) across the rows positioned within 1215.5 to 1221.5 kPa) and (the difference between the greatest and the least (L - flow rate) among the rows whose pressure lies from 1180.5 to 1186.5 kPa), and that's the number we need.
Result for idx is 0.126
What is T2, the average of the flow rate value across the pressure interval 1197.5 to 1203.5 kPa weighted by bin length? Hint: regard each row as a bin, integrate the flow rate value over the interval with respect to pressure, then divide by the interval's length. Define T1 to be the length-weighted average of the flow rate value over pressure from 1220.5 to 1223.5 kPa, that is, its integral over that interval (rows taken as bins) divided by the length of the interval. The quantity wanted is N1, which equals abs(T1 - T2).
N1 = 0.09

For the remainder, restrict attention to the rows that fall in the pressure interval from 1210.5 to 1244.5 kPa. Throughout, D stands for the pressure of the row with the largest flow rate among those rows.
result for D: 1226 kPa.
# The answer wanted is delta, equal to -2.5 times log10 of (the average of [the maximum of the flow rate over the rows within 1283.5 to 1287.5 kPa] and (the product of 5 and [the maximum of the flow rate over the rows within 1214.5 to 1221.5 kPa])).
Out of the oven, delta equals -1.86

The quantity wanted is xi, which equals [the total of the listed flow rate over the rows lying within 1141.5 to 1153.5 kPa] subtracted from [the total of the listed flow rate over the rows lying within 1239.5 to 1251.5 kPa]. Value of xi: 2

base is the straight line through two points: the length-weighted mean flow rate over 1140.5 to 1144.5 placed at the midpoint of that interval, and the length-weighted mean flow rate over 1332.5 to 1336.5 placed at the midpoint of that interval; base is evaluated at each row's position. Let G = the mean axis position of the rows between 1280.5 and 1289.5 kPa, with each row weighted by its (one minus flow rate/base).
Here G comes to 1284.7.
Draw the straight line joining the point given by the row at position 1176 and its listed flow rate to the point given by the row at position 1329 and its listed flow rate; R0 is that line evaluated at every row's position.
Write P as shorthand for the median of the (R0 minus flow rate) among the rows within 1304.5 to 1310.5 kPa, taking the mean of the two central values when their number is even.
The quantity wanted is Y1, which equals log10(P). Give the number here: -1.3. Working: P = 0.05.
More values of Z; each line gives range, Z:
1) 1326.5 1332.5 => 1.70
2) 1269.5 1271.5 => 1.71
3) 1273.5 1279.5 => 1.68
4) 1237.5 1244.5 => 1.76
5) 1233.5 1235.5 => 1.85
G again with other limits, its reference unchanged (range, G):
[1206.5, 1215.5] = 1211.4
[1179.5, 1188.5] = 1184.4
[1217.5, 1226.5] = 1222.5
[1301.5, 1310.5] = 1302.6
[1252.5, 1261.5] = 1257.1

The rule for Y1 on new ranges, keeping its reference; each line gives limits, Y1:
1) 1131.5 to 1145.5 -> -0.6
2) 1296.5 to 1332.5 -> -2.7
